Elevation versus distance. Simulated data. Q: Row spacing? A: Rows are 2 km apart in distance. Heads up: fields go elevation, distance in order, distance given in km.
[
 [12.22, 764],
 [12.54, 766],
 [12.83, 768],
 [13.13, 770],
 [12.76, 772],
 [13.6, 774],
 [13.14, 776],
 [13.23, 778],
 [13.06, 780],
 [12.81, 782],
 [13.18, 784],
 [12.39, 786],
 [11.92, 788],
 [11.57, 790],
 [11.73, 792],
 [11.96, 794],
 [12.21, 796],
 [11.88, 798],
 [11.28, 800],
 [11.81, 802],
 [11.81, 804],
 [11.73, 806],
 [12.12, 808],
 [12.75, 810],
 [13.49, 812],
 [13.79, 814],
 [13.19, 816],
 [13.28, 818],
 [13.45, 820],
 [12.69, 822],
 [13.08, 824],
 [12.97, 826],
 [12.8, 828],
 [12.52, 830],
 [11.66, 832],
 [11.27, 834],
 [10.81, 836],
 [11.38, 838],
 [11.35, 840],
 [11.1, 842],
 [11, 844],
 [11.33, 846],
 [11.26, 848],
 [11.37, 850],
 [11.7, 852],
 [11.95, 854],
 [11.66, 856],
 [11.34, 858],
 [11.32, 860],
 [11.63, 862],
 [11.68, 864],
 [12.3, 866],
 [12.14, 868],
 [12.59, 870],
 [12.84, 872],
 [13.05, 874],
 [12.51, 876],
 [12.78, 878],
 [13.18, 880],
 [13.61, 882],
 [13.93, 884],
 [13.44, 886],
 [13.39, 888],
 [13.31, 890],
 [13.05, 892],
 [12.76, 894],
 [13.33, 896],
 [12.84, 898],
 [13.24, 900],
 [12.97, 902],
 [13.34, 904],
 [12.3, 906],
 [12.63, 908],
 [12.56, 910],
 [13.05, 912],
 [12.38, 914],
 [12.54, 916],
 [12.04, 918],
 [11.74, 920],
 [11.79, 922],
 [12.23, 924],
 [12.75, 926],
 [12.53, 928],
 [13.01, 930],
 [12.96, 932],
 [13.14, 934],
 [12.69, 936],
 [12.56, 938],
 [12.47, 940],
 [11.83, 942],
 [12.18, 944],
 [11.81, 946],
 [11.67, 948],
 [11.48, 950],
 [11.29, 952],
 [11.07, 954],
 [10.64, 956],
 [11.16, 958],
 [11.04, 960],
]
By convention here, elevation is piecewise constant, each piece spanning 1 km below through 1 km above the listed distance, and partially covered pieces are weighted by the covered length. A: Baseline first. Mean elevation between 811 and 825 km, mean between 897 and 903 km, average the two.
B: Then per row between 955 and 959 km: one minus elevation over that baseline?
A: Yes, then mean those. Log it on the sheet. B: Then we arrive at 0.171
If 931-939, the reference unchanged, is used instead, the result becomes 0.024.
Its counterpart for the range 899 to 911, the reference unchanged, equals 0.024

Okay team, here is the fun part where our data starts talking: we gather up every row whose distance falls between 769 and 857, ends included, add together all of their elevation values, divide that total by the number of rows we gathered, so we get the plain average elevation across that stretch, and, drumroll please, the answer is 12.3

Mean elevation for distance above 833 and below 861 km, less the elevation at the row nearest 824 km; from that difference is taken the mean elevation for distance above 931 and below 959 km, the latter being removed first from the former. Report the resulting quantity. -13.7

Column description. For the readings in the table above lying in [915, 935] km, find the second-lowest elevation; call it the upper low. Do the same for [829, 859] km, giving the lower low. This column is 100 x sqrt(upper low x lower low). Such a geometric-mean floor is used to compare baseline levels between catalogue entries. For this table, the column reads 1139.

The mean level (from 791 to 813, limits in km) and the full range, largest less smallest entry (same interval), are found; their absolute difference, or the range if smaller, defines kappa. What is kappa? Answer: 2.2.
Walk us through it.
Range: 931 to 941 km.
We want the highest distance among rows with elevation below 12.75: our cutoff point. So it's 940 km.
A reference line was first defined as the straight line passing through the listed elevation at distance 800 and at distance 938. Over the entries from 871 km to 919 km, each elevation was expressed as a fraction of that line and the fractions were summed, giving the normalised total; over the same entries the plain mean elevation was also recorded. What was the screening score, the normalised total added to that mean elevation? 38.5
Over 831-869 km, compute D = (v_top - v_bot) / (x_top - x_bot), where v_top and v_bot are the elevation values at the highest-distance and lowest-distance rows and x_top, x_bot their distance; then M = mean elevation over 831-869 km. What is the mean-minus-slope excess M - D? 11.5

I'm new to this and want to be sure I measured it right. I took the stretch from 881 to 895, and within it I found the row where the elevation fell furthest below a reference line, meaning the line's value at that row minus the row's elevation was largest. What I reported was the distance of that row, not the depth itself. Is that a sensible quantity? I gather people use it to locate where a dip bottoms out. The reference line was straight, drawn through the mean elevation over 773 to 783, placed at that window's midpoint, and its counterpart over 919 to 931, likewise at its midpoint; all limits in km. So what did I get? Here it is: 894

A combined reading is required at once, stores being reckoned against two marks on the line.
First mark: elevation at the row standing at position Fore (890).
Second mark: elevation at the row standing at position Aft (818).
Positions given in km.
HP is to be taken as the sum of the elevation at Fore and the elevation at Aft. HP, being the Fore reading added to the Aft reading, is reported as 26.6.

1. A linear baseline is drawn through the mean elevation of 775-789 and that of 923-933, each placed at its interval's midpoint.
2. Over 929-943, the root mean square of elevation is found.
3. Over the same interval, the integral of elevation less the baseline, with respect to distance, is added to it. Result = 12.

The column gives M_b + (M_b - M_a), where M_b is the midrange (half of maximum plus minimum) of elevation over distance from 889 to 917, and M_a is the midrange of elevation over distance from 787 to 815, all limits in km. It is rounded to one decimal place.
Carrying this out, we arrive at 13.1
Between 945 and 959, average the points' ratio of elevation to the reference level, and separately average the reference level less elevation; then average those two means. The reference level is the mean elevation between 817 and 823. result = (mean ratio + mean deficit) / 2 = 1.3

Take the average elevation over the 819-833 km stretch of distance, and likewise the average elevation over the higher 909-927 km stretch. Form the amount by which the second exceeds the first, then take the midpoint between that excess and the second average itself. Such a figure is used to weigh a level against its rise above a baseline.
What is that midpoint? 6.0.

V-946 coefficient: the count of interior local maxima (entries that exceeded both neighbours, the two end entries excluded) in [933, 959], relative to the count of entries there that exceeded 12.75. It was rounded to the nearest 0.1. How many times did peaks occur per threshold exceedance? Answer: 1.0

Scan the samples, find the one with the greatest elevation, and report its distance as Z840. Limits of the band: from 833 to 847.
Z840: 838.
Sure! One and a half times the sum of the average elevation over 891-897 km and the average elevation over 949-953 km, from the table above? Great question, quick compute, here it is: 36.6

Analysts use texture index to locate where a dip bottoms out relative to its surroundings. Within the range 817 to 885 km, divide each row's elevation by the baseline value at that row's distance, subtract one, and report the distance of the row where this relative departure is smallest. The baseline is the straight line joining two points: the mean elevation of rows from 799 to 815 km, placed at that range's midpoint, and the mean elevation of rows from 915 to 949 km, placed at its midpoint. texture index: 836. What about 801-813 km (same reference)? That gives 806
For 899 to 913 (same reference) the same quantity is 906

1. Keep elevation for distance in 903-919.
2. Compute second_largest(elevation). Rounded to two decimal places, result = 13.05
